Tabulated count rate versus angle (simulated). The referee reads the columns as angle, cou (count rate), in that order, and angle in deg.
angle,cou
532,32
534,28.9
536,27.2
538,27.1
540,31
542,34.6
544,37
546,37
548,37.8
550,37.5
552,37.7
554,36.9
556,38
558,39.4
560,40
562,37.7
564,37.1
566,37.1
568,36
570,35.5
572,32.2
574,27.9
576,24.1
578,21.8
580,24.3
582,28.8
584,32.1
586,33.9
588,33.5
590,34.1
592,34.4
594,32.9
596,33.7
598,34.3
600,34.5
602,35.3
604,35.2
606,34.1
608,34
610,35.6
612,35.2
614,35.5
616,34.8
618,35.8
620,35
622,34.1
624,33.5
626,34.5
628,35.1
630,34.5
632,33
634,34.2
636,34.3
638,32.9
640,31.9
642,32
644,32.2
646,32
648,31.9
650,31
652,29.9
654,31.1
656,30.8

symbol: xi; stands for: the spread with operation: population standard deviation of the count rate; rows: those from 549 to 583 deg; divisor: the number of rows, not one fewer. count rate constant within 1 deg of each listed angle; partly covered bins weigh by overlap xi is 6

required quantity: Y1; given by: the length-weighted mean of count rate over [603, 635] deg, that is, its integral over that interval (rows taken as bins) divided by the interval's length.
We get 35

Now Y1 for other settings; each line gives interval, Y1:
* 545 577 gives 36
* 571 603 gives 31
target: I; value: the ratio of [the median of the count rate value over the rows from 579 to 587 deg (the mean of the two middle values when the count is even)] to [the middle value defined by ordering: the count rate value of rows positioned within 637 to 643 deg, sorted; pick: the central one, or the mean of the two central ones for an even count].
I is 1.0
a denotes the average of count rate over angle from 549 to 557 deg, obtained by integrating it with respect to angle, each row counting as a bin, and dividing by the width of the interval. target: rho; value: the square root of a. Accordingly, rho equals 6.13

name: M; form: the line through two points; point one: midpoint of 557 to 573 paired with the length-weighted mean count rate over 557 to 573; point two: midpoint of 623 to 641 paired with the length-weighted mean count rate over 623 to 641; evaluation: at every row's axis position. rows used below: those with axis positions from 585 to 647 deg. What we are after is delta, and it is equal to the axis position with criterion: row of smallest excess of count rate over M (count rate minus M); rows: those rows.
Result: 594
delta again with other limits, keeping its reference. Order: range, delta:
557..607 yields 578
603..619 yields 608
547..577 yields 576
